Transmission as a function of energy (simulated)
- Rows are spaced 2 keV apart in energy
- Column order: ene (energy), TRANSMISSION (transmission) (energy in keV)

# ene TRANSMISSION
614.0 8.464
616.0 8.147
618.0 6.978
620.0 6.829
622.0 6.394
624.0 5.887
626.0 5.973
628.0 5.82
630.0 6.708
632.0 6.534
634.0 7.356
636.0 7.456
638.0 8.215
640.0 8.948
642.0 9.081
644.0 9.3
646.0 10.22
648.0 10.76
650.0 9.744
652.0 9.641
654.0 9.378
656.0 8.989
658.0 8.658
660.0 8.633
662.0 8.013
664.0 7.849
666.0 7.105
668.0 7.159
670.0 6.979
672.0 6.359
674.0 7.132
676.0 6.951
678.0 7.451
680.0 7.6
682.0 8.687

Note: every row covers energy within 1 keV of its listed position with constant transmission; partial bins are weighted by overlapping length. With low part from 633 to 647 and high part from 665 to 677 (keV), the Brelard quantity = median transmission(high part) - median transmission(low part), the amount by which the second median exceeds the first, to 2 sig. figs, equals -1.9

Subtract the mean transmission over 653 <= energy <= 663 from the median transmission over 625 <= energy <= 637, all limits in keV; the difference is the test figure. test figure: -2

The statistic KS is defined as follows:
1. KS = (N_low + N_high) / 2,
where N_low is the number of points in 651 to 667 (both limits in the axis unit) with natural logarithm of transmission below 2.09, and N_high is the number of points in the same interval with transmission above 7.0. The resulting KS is 5.5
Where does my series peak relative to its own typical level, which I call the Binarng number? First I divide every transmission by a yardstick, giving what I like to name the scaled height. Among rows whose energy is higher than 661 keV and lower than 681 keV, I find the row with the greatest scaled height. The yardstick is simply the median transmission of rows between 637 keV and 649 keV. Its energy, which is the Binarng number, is 662.0 keV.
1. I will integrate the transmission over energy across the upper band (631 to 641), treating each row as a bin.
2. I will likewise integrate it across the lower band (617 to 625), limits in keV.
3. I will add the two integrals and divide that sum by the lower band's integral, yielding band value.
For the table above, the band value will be 2.48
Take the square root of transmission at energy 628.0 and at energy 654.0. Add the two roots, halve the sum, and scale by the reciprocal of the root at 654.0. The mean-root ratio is 0.89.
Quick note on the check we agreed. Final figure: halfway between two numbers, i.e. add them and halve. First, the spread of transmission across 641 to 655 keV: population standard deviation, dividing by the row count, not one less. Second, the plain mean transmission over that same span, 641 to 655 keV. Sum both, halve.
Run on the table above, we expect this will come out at 5.1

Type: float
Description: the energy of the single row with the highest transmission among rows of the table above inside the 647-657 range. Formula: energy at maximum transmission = 648.0 keV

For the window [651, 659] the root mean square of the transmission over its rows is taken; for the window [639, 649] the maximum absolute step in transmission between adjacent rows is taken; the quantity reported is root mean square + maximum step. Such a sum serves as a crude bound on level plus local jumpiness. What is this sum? 10.1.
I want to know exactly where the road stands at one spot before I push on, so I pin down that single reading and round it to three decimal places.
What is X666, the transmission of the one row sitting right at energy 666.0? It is 7.105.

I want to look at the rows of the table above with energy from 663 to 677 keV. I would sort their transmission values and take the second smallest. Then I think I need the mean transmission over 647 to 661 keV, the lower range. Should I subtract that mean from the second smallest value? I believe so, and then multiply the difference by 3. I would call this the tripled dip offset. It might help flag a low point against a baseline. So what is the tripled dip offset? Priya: -7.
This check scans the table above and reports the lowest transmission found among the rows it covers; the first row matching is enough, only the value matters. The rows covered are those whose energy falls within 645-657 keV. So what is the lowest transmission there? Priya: 8.989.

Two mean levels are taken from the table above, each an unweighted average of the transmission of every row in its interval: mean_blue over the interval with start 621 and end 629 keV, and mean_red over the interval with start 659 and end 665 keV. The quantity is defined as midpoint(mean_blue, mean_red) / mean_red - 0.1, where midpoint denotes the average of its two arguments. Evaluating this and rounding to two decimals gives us 0.77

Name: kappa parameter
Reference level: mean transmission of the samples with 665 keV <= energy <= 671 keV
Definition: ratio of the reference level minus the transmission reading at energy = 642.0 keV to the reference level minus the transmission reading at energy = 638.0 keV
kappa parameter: 1.8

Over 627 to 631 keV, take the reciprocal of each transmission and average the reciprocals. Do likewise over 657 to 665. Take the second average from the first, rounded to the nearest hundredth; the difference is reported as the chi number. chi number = 0.04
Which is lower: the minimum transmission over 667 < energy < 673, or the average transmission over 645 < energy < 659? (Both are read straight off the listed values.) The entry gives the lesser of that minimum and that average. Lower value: 6.36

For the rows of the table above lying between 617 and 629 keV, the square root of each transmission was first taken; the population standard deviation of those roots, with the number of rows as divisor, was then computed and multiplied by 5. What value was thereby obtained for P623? 0.45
